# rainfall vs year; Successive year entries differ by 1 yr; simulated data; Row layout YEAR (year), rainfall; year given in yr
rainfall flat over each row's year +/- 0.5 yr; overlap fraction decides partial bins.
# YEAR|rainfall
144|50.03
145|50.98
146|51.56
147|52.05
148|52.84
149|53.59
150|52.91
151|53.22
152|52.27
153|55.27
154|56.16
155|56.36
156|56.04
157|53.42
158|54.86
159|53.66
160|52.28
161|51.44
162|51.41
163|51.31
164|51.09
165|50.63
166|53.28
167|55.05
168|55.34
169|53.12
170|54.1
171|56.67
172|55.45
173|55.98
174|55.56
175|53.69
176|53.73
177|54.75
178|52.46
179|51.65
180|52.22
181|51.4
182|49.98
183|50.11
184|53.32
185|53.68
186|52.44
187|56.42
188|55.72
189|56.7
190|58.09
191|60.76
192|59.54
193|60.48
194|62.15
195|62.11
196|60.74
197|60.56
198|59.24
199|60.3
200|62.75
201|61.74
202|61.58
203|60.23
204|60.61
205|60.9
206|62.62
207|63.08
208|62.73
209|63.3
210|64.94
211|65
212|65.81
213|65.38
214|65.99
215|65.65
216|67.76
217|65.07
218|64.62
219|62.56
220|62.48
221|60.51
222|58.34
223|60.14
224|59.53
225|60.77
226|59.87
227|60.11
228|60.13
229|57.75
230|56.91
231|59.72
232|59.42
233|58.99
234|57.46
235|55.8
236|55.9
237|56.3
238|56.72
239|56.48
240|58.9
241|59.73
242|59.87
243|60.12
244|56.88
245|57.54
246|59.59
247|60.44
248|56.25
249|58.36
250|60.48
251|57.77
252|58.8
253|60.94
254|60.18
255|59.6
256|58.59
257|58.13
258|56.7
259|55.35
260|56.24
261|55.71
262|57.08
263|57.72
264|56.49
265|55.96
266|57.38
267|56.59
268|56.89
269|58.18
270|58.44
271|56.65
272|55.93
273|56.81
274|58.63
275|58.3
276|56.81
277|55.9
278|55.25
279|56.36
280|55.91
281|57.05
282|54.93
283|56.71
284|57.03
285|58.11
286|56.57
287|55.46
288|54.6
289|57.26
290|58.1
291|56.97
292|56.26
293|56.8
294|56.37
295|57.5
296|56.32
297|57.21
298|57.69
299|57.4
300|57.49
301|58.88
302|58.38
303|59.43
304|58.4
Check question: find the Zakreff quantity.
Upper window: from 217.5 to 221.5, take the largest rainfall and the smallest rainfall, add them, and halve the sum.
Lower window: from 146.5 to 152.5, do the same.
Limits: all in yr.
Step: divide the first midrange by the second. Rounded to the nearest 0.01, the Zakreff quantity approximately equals 1.18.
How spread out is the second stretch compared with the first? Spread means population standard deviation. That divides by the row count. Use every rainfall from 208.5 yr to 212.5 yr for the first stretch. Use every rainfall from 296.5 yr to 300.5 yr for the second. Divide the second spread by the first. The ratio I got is 0.2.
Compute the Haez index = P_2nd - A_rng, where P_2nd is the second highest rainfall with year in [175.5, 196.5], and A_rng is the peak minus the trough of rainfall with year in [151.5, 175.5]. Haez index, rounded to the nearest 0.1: 56.1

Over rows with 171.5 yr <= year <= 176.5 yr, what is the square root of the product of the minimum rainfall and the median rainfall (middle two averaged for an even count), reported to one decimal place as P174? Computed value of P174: 54.6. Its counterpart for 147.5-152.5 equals 52.6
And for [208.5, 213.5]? 64.1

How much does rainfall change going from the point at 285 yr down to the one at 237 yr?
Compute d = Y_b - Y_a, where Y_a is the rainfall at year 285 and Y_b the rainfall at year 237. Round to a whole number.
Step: -2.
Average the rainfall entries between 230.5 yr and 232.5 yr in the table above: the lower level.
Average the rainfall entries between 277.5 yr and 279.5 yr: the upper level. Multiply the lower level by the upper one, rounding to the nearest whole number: 3324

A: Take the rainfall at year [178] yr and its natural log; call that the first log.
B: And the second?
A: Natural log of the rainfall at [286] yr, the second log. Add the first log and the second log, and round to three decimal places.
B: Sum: 7.996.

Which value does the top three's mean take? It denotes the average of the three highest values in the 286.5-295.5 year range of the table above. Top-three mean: 57.6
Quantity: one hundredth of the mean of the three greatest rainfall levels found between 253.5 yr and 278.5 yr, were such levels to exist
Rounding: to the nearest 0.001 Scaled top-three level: 0.595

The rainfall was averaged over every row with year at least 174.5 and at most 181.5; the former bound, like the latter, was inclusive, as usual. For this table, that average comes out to 52.8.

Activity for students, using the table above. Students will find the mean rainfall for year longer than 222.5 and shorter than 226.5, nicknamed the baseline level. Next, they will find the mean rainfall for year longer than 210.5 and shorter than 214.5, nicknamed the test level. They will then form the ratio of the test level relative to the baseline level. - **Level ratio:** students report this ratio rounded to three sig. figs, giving 1.09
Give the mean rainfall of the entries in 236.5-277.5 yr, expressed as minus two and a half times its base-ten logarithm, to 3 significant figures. -4.40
